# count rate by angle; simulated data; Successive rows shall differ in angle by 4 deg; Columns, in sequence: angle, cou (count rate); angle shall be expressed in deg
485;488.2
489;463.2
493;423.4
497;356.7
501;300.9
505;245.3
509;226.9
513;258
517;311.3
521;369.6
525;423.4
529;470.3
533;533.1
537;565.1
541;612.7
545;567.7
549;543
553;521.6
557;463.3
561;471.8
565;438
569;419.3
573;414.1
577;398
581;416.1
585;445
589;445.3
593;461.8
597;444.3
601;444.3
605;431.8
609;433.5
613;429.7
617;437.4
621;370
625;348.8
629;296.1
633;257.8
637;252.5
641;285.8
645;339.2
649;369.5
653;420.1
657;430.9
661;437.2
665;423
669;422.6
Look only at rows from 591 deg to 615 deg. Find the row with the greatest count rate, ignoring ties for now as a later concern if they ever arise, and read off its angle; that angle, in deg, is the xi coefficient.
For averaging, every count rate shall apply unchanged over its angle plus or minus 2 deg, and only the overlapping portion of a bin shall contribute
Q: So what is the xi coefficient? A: 593 deg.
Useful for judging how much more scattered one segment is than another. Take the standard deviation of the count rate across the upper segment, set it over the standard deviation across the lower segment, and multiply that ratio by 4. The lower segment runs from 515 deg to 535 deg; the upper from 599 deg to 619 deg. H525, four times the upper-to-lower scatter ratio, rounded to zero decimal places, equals 0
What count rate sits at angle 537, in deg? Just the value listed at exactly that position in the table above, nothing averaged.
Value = 565.1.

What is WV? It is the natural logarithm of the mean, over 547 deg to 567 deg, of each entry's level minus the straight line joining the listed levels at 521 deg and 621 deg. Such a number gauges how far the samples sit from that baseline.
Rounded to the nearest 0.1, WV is 4.8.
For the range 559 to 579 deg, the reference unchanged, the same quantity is 4.1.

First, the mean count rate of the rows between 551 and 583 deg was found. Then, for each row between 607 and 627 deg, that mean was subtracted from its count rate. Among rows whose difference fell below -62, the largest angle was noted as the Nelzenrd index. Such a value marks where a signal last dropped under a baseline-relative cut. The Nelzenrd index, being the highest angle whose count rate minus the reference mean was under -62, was 625 deg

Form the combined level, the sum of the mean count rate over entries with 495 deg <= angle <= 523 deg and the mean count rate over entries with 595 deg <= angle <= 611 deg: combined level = 734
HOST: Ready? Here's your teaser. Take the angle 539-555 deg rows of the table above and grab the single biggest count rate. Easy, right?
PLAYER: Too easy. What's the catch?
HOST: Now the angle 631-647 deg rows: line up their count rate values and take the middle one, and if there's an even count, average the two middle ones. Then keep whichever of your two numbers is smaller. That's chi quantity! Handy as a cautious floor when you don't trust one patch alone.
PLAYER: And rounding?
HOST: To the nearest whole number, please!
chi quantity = 272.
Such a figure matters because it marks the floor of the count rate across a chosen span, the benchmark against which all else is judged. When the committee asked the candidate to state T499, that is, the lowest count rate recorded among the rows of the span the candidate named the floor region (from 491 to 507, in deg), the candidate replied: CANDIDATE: 245.3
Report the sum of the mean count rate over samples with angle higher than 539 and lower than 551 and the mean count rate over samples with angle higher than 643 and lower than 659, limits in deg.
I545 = 964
